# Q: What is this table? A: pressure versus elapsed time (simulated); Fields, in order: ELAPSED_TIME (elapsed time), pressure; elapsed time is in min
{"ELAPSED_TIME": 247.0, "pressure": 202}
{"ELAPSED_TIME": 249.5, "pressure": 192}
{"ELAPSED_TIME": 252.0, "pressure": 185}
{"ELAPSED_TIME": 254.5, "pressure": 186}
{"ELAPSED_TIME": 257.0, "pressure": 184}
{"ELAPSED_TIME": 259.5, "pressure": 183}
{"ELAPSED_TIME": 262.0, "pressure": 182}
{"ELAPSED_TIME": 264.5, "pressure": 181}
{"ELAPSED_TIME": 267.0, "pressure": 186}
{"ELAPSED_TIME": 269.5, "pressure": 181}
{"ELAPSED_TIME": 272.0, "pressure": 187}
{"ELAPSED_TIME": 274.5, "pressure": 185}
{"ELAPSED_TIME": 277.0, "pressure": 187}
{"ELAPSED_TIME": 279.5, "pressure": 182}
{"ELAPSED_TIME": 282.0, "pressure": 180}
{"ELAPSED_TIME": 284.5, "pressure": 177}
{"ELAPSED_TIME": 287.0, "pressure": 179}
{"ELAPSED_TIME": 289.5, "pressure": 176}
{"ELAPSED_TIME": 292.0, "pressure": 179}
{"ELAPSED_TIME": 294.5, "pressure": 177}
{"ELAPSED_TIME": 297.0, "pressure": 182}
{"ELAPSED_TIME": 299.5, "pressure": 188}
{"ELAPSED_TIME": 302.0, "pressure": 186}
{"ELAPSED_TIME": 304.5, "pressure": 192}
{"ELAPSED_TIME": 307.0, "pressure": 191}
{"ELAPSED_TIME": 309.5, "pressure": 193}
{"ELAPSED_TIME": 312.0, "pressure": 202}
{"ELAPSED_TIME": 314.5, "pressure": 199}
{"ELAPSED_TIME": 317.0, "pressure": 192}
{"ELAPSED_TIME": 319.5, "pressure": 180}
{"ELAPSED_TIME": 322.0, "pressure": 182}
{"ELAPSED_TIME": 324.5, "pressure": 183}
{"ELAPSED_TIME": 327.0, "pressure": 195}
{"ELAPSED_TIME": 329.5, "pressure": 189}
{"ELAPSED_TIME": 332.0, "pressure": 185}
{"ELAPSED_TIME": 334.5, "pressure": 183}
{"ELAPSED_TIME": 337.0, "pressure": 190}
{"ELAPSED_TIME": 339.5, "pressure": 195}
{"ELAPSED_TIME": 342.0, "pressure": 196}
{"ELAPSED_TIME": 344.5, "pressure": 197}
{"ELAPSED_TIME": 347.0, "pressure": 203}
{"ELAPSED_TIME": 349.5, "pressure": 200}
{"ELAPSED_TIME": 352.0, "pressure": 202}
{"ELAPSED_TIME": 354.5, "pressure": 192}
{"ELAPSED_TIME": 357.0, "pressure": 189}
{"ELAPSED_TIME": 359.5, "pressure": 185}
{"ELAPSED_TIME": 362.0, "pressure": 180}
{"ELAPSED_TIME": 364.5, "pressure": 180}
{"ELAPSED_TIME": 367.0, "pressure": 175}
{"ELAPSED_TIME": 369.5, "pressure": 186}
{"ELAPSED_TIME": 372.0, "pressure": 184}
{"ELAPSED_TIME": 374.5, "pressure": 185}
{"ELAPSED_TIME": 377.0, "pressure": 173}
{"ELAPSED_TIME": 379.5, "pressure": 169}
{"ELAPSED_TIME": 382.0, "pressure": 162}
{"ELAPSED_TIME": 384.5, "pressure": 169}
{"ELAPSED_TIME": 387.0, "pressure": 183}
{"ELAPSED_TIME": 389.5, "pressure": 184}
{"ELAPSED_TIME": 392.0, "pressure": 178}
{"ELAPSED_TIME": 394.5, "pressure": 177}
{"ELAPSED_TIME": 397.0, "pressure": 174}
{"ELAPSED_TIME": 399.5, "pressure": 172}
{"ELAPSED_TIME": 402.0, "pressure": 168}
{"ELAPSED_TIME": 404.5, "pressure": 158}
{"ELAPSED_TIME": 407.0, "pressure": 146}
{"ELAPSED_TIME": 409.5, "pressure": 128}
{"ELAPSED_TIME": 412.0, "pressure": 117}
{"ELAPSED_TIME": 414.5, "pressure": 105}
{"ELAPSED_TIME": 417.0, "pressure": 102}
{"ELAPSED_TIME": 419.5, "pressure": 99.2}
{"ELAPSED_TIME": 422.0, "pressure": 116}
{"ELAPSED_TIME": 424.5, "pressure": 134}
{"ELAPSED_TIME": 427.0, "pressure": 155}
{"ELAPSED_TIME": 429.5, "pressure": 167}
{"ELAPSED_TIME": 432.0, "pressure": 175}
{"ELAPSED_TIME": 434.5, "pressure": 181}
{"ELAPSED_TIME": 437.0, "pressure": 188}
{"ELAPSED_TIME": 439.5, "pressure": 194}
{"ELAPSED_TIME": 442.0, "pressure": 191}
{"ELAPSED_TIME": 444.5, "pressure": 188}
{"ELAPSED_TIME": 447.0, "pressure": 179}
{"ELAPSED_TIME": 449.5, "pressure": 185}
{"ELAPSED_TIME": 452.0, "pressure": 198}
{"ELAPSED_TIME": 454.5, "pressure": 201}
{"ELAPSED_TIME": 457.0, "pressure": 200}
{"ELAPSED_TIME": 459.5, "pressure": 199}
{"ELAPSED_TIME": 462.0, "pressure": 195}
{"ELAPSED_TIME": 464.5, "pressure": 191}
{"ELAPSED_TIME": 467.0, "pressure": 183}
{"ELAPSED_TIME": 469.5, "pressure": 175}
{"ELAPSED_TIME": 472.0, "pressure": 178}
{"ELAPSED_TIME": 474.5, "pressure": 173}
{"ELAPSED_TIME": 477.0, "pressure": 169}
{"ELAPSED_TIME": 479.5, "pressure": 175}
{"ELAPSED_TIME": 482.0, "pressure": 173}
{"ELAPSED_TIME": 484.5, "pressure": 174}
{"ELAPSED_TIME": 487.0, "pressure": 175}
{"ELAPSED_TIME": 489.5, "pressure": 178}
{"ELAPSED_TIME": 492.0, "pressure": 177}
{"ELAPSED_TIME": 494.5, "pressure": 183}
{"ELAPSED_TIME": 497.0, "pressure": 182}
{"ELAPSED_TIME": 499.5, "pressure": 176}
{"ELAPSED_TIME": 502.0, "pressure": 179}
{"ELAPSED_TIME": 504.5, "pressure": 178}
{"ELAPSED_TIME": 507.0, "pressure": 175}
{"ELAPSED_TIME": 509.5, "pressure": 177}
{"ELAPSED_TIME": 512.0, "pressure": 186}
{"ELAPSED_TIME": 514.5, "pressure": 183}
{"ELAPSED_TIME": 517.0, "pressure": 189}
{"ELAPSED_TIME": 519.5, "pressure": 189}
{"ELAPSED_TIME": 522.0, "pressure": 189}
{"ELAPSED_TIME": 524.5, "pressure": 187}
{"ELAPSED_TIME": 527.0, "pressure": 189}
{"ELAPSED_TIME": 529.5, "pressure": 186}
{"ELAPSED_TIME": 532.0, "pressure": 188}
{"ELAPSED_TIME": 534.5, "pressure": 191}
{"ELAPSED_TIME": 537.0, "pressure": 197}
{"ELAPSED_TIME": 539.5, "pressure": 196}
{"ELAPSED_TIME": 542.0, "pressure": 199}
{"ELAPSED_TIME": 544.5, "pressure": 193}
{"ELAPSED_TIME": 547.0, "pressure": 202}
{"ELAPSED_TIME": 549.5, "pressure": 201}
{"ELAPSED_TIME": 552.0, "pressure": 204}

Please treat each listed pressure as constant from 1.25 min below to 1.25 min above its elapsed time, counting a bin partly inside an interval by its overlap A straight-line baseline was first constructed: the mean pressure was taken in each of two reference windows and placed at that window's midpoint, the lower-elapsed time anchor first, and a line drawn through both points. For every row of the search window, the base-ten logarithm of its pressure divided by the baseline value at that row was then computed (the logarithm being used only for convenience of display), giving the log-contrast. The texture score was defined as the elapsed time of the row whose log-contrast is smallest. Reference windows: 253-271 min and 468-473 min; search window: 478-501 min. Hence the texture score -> 482.0 min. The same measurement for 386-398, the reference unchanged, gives 397.0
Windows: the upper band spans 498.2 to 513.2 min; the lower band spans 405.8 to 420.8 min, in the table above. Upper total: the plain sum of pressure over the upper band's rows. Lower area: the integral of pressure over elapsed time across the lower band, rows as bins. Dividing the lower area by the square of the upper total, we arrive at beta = 0.0015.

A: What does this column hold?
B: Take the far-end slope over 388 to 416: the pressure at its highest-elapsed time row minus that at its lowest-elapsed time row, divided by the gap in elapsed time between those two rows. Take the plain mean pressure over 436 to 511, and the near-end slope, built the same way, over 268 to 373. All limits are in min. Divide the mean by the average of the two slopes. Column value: -117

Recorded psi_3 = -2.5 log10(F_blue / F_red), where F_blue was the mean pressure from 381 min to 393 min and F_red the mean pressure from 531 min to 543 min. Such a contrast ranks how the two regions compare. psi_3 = 0.11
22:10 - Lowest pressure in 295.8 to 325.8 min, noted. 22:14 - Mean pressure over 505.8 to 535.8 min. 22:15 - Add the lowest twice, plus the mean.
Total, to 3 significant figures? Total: 546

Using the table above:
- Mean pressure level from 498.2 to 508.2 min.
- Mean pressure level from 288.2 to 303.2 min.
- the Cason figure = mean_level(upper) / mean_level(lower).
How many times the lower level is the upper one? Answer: 1.0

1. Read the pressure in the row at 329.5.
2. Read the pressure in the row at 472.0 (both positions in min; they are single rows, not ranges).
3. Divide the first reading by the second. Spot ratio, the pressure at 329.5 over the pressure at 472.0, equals 1.06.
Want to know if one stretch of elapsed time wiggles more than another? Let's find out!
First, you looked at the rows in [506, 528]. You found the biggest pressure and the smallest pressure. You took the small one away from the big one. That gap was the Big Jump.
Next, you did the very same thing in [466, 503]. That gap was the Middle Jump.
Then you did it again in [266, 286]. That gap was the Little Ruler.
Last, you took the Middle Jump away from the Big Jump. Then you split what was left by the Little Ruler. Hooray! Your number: 0.0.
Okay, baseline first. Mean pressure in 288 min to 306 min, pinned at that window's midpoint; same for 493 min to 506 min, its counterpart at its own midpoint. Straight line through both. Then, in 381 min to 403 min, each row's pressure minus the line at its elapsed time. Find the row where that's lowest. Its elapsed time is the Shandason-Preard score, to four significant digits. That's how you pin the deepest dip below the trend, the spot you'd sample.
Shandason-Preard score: 382.0 min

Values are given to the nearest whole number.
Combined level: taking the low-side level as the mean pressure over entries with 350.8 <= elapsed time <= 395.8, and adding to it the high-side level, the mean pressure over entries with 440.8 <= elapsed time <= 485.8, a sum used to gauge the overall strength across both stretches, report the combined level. 366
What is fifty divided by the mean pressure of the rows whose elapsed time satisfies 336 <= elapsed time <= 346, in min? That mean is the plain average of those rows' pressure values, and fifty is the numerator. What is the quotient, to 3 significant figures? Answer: 0.257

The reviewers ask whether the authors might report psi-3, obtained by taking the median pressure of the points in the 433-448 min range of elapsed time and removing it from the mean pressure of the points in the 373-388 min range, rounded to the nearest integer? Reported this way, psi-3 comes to -14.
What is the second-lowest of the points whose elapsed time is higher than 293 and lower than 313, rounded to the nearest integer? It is 182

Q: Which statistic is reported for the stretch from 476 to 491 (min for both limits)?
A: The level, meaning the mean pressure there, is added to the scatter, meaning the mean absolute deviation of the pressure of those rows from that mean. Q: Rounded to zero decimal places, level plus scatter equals 176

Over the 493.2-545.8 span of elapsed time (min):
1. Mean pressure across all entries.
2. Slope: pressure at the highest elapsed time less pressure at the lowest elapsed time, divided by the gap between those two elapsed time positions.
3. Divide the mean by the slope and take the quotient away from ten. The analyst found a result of -921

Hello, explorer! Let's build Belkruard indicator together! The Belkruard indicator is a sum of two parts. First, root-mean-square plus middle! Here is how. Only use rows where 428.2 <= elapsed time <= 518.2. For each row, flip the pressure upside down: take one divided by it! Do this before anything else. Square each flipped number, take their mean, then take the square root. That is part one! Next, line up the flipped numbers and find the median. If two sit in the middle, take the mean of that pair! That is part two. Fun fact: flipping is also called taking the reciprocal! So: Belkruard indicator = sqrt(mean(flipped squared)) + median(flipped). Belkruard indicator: 0.0111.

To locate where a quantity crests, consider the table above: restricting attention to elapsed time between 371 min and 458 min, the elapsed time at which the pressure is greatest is 454.5 min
